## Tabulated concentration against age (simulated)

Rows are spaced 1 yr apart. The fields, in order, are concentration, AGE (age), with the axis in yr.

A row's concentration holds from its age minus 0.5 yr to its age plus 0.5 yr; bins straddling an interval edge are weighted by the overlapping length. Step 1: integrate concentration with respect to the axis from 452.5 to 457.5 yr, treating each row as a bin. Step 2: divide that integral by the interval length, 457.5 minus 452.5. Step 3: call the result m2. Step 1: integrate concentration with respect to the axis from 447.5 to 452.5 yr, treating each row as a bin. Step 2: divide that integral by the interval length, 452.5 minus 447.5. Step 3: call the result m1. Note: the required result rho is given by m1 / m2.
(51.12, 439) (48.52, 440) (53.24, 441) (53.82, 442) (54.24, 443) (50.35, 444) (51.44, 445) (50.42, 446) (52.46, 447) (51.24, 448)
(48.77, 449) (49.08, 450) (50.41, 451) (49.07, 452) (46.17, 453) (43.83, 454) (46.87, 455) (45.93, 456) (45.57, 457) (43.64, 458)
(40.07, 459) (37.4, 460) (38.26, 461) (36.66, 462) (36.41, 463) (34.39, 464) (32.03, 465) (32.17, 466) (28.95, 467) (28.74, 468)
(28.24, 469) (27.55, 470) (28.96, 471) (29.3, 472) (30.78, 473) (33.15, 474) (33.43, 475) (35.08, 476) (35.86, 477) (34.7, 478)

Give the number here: 1.09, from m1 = 50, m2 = 46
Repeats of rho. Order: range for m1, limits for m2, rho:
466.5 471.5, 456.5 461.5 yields 0.70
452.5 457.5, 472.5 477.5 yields 1.36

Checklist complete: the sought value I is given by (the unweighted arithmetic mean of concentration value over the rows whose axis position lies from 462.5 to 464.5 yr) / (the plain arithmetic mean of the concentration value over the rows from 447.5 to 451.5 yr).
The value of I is 0.7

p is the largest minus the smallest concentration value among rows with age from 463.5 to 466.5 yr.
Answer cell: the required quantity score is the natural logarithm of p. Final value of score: 0.9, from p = 2.4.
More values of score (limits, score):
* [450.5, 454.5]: 1.9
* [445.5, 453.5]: 1.8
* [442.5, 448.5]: 1.4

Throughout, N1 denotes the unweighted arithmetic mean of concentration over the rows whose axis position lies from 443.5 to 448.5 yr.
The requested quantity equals 51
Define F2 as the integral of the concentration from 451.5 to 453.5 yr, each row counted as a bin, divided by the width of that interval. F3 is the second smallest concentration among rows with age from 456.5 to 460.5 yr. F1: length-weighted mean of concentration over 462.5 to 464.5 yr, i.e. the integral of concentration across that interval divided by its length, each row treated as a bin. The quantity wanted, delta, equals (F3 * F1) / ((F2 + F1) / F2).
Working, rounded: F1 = 35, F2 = 47.6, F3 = 40.07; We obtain 814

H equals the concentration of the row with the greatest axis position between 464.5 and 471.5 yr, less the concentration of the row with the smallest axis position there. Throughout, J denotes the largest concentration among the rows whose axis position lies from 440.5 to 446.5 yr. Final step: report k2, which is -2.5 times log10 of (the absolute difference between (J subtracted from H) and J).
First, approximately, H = -3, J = 54.24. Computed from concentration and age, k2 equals -5.1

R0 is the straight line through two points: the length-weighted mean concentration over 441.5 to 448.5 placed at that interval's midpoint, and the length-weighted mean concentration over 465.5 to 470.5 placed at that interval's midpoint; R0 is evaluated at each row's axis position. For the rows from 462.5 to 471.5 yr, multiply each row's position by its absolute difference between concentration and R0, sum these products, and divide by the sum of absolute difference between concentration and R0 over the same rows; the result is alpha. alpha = 466.9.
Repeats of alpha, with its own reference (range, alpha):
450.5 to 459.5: 455.1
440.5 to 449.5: 444.8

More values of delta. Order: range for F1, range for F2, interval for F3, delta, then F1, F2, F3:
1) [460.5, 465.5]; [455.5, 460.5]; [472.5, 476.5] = 642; 36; 42.5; 33.15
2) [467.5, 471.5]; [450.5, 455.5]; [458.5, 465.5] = 610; 28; 47.3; 34.39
